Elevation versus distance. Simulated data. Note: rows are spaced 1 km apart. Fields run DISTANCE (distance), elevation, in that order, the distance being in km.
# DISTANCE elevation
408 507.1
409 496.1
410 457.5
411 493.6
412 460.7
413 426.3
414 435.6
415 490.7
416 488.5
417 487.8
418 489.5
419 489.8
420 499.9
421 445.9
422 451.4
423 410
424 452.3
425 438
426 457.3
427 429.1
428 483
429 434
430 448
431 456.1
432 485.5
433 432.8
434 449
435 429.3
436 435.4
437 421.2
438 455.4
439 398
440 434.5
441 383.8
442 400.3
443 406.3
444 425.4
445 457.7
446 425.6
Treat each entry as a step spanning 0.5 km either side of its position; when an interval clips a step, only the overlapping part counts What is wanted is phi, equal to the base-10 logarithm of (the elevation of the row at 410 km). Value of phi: 2.66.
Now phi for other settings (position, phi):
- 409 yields 2.70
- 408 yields 2.71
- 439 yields 2.60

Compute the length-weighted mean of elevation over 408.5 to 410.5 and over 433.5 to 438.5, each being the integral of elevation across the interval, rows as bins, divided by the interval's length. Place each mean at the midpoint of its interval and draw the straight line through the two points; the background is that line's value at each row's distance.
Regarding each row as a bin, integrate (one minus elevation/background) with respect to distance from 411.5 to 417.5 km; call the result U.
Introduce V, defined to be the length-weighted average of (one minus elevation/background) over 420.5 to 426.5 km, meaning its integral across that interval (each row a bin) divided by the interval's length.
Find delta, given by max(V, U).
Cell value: 0.057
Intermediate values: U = 0.1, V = 0.03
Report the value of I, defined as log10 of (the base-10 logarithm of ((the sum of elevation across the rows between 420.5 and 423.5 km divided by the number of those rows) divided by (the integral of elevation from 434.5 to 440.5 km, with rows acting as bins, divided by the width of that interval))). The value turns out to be -2.2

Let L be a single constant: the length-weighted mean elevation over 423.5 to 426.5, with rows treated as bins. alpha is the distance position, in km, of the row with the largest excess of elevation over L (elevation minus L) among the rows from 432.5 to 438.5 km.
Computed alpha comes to 438 km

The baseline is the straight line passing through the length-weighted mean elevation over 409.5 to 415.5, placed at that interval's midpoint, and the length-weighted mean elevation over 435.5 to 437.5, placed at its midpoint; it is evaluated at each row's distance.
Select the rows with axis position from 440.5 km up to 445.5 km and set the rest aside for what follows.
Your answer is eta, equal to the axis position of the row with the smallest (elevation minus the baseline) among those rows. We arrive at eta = 441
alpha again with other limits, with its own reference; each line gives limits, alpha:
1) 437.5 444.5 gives 438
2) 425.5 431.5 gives 428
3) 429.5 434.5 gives 432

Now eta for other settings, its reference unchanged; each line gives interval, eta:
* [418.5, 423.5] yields 423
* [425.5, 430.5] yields 427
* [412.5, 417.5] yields 413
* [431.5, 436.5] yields 435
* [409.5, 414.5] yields 413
